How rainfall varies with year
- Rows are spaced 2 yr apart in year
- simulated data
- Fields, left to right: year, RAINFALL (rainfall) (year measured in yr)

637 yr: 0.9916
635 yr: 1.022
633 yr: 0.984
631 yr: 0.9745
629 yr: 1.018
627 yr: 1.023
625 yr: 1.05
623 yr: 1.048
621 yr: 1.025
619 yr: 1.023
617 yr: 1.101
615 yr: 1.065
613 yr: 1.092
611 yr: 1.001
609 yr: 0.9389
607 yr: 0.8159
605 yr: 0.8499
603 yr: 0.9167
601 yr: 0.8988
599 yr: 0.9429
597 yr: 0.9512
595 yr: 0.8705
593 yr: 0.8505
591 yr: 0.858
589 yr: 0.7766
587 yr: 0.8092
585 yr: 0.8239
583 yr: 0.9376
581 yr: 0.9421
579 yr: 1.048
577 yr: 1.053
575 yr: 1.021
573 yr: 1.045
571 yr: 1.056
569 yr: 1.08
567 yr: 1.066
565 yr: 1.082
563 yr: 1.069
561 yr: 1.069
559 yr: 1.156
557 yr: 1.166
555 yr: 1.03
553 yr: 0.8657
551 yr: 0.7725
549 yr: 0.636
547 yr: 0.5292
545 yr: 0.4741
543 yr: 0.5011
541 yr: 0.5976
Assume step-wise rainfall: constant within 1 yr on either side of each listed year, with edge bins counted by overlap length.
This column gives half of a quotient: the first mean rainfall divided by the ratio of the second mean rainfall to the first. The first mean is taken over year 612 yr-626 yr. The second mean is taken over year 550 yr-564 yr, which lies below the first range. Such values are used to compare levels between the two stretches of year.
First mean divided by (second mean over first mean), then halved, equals 0.55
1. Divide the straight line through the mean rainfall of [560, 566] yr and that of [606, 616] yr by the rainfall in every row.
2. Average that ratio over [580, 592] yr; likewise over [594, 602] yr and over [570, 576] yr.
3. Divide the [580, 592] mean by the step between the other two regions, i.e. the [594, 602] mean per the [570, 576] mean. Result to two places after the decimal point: 1.11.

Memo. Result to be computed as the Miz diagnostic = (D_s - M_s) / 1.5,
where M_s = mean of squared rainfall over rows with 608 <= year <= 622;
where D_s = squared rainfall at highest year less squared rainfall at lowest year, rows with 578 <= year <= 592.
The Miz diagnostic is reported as -1.0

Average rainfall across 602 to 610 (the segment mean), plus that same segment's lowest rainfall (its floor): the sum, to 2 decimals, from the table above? 1.70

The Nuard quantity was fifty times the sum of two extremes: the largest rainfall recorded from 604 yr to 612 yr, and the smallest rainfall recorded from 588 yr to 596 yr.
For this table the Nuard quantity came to 89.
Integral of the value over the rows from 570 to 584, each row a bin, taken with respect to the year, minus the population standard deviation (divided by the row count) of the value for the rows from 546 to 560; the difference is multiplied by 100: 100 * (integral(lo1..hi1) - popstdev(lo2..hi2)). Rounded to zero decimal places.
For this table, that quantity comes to 1397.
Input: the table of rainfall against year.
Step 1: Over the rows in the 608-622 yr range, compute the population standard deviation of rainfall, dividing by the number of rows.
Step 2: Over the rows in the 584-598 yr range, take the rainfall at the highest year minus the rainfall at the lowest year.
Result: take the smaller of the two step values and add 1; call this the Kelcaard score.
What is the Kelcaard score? 1.05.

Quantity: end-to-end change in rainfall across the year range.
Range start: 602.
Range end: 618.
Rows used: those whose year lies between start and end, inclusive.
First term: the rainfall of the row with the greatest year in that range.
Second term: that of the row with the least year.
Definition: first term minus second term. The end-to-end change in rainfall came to 0.2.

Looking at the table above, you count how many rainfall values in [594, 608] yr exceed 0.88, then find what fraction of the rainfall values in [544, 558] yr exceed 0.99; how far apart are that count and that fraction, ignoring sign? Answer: 3.7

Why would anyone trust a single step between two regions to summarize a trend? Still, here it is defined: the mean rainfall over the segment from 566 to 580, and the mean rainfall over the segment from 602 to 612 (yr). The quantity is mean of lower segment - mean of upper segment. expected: 0.1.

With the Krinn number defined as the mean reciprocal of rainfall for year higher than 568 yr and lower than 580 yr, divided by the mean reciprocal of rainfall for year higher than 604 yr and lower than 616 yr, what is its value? 0.90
